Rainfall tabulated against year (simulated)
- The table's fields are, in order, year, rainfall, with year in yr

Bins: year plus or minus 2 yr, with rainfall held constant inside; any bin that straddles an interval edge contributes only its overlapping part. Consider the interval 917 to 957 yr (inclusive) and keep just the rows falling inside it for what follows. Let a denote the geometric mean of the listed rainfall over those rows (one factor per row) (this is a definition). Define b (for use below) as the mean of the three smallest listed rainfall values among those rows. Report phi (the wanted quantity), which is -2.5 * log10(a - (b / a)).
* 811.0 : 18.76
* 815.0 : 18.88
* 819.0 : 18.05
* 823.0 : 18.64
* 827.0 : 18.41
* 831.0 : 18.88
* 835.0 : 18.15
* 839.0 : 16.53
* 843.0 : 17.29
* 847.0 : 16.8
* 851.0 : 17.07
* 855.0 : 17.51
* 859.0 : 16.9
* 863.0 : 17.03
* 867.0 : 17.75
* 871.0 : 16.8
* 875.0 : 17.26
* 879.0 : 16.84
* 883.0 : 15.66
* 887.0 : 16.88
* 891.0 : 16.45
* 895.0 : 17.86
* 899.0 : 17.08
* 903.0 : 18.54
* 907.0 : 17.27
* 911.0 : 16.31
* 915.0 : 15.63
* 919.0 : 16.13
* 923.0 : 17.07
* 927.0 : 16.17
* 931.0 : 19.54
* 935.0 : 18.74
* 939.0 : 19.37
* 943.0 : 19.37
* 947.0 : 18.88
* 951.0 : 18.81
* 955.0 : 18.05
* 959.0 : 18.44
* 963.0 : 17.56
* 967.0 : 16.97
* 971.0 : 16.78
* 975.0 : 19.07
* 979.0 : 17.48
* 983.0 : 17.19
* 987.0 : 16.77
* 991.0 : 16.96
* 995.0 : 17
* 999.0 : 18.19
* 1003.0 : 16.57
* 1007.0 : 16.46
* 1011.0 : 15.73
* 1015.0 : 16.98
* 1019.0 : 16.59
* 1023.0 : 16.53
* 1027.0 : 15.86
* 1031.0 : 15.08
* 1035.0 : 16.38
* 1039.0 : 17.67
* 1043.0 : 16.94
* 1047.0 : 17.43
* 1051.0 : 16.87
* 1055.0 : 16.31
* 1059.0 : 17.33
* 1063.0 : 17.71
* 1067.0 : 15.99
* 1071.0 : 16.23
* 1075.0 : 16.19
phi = -3.09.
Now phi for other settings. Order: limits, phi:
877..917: -3.00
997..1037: -2.97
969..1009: -3.03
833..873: -3.02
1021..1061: -2.99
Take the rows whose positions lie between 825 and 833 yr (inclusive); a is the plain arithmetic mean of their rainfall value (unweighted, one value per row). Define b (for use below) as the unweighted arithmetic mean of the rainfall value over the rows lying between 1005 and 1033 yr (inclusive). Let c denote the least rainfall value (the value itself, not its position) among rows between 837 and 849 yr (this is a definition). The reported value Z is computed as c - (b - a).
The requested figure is 19.0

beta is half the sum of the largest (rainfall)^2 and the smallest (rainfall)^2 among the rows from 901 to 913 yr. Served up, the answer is 305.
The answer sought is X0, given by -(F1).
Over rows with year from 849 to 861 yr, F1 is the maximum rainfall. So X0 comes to -17.5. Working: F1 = 17.51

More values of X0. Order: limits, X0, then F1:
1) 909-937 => -19.5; 19.54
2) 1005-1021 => -17.0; 16.98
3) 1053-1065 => -17.7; 17.71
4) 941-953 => -19.4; 19.37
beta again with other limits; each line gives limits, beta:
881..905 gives 294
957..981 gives 323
